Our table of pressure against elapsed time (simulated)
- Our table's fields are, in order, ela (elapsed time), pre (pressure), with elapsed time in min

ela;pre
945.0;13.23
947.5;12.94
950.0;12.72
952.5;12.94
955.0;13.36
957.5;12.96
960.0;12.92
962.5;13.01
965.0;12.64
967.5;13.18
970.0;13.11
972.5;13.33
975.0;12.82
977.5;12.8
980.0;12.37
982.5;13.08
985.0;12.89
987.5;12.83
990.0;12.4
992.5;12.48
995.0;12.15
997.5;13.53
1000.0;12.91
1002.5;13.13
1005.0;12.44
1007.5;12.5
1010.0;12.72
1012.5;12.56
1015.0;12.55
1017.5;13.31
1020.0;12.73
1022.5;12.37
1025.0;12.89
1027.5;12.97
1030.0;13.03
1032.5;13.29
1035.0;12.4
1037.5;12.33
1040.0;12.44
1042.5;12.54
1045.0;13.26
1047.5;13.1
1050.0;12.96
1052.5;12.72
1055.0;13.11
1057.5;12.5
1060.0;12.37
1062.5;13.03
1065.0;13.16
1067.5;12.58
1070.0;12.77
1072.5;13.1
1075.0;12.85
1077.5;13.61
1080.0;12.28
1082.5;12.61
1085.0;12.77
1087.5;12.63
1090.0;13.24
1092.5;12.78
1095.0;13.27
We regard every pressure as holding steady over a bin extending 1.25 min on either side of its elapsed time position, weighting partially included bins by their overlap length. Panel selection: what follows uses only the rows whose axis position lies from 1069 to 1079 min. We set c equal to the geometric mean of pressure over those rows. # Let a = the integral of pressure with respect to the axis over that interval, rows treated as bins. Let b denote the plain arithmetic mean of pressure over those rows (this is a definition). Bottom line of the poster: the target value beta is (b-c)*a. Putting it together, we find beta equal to 0.5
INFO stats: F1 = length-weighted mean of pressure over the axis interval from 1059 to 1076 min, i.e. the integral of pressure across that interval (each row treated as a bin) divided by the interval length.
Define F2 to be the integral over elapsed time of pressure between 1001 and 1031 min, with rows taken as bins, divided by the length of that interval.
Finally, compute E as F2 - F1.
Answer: -0.08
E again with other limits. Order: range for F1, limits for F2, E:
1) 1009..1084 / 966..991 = 0.08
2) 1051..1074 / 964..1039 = -0.03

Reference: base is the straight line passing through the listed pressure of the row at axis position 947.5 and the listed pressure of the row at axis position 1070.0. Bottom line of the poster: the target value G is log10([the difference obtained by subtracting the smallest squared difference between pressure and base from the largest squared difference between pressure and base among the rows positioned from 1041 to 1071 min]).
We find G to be -0.68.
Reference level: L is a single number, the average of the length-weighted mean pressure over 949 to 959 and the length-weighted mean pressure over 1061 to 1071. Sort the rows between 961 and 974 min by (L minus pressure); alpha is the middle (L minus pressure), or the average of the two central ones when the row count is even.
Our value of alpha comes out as -0.2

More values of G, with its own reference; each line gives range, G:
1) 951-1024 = -0.28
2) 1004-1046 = -0.63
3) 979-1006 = -0.28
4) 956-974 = -0.74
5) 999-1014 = -0.76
